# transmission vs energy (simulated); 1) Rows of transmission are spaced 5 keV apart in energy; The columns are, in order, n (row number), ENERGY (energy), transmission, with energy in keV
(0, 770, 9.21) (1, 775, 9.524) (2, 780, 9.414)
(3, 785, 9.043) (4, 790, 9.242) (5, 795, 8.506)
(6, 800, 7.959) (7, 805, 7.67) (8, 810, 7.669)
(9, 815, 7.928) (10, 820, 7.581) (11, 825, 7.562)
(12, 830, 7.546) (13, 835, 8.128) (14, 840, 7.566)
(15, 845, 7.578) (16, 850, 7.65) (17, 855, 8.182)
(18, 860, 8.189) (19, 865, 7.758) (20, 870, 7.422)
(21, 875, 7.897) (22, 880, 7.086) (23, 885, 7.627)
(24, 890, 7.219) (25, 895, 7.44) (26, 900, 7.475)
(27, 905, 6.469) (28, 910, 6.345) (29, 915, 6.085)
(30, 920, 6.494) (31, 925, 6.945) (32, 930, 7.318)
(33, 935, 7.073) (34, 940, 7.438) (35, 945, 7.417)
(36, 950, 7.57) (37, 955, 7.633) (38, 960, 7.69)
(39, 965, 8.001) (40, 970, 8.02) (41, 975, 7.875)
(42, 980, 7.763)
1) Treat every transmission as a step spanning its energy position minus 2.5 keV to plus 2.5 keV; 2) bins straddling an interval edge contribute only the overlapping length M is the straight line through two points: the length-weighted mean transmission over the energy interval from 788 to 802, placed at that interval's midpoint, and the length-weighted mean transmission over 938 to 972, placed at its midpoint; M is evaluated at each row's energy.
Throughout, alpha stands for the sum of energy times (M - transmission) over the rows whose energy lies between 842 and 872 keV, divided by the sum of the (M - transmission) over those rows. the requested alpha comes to 857.0 keV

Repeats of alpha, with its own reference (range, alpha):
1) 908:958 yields 922.0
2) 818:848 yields 831.6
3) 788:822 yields 814.3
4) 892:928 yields 911.9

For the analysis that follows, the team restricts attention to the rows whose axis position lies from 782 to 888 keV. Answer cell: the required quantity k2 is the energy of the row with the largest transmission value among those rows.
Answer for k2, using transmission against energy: 790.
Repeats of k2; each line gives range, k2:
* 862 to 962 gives 875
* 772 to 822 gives 775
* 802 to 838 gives 835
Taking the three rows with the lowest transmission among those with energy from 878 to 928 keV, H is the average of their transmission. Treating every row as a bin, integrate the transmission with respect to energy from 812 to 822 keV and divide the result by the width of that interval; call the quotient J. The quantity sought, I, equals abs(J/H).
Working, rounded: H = 6.3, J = 7.76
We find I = 1.23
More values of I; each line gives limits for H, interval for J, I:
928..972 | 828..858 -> 1.07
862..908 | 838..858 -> 1.12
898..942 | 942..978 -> 1.23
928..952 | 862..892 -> 1.03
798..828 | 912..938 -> 0.89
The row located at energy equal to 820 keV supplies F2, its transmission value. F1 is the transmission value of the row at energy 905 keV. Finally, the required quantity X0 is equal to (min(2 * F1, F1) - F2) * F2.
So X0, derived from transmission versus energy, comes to -8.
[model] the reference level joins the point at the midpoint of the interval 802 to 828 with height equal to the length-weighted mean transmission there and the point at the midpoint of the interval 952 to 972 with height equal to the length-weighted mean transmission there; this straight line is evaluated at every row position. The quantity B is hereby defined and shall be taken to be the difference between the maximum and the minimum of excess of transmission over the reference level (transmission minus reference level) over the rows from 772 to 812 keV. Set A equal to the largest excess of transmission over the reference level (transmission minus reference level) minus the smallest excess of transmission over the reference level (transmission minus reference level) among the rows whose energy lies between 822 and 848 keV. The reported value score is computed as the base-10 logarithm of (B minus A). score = 0.1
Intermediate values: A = 0.58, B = 1.9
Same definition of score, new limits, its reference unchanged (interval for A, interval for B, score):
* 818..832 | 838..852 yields -1.5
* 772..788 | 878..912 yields -0.1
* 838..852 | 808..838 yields -0.3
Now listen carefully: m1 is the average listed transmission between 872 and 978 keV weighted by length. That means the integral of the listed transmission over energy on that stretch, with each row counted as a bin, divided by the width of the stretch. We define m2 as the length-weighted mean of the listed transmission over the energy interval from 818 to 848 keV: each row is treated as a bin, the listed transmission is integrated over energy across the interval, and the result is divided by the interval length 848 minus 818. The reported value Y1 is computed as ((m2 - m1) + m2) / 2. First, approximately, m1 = 7.3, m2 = 7.66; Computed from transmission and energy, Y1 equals 4.01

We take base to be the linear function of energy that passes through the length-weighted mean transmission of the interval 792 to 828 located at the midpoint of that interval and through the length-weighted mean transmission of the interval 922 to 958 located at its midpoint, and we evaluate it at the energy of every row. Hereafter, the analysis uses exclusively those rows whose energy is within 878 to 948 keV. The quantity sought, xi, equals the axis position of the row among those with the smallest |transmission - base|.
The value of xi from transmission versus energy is 900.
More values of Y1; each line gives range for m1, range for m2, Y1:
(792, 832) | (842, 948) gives 3.38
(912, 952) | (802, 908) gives 4.08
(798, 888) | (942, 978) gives 3.88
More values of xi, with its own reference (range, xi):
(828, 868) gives 850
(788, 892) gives 850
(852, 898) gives 885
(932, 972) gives 945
